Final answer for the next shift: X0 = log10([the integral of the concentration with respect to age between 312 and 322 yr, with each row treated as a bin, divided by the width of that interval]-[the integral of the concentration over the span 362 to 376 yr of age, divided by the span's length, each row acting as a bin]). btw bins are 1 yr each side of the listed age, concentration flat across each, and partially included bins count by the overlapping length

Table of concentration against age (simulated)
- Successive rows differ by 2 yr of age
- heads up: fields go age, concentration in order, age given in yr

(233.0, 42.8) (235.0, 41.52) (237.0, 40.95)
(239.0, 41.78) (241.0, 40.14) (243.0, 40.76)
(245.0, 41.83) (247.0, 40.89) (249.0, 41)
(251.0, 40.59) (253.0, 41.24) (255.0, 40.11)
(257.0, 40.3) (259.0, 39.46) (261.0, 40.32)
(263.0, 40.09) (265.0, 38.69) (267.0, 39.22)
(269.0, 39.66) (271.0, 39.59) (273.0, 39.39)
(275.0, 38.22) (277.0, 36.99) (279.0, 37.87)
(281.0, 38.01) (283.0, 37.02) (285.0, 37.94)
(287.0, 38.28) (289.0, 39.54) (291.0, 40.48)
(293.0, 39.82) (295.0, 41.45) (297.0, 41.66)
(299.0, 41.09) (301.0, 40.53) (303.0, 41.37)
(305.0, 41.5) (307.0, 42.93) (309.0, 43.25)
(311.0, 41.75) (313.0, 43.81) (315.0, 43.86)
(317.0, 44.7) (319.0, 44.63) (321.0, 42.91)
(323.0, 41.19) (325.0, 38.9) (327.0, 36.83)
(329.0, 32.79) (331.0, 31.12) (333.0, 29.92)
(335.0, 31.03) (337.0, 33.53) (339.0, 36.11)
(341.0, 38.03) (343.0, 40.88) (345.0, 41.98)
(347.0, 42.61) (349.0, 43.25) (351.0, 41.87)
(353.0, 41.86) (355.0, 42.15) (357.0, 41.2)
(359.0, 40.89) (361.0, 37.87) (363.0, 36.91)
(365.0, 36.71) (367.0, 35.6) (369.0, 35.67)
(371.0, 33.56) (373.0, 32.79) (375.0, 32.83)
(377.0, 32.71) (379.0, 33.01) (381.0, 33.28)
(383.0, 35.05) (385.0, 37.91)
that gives 1.0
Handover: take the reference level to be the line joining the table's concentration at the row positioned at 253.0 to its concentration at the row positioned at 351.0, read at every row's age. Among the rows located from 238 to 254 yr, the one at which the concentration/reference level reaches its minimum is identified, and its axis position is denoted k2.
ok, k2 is 241.0 yr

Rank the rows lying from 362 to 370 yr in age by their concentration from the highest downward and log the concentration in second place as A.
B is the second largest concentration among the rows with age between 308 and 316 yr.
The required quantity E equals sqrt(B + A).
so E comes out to 8.97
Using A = 36.71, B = 43.81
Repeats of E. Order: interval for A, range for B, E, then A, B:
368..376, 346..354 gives 8.73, 33.56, 42.61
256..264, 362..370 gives 8.78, 40.3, 36.71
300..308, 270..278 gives 8.99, 41.5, 39.39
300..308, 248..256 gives 9.08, 41.5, 41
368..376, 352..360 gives 8.68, 33.56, 41.86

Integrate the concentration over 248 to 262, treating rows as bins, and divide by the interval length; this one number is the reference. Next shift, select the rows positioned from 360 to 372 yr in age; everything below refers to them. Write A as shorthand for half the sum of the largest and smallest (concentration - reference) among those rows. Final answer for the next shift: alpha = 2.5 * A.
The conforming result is -12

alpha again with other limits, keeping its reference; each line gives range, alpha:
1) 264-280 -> -5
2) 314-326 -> 3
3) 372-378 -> -19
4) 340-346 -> -1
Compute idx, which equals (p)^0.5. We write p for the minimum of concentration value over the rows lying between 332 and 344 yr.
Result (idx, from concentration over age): 5.47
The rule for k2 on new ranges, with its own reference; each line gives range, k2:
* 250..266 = 265.0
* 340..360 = 341.0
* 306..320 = 311.0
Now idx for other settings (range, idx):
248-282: 6.08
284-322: 6.16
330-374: 5.47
